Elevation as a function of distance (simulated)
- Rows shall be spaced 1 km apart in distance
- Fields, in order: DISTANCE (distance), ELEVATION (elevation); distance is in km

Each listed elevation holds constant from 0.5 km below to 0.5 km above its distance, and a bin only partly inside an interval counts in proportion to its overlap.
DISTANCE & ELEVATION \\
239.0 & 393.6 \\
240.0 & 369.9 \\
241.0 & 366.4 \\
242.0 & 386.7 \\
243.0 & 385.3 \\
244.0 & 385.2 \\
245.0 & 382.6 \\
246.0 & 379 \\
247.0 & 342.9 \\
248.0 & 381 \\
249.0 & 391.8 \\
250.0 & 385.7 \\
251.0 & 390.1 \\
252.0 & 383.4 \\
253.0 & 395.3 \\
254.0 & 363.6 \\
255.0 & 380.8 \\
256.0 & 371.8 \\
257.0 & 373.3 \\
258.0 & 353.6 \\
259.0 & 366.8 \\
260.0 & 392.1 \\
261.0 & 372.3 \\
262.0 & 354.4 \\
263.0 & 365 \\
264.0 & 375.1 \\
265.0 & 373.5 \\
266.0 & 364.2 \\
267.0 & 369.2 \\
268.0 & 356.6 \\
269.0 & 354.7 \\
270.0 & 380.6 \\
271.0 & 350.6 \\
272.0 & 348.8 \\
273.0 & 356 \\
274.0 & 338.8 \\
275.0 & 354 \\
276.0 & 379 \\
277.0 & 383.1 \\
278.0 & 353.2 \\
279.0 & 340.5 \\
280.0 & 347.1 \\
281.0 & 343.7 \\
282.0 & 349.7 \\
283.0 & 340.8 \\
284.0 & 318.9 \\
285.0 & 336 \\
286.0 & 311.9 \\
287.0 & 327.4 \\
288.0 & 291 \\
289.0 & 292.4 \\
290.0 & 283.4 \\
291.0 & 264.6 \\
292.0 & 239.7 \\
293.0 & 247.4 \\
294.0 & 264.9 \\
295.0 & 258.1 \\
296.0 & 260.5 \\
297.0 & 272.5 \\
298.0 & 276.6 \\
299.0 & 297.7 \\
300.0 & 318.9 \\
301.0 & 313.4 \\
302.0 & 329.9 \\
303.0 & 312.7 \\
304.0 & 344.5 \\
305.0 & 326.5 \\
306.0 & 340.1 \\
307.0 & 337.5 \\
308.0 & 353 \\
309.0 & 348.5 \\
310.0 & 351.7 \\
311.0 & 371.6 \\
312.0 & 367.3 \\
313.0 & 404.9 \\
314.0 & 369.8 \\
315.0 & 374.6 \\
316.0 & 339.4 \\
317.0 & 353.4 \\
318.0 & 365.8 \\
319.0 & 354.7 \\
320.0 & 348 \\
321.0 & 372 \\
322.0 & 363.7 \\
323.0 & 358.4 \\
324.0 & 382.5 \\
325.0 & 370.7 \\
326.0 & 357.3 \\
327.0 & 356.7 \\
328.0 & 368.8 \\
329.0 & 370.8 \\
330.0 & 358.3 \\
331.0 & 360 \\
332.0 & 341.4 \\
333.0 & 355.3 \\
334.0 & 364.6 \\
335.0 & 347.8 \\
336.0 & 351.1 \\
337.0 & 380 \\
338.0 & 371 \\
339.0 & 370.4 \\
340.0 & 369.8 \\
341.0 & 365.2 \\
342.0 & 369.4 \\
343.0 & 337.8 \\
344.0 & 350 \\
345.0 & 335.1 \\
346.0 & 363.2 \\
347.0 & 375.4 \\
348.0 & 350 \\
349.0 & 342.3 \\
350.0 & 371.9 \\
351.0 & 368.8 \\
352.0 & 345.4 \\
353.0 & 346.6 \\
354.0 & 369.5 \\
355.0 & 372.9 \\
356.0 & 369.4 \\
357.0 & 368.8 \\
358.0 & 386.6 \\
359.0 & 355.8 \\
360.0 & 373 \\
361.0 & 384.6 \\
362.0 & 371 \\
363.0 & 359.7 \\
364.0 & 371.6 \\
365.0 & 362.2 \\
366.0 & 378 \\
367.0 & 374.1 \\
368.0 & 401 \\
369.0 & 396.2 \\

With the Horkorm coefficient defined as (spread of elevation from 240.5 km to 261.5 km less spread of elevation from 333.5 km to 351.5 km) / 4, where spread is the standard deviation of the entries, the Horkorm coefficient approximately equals -0.1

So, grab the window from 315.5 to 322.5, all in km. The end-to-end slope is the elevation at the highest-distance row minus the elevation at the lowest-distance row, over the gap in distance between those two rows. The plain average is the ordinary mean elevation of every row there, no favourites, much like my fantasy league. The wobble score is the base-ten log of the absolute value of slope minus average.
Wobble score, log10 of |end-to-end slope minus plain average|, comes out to 2.55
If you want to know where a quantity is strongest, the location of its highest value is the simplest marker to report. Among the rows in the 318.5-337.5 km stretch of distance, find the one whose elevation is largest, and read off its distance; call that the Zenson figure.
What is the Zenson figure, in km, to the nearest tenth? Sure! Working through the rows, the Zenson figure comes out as 324.0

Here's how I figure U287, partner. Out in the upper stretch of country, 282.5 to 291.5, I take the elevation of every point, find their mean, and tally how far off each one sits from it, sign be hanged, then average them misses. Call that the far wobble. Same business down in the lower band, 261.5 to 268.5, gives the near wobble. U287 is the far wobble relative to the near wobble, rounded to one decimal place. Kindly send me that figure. 3.5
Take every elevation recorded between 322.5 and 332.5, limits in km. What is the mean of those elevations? 362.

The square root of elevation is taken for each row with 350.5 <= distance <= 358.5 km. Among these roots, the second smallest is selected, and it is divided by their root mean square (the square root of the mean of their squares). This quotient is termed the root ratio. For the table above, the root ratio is 0.97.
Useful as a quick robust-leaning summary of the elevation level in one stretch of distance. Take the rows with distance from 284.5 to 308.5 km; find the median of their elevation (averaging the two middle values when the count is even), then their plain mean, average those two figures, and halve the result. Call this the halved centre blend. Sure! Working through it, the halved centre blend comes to 151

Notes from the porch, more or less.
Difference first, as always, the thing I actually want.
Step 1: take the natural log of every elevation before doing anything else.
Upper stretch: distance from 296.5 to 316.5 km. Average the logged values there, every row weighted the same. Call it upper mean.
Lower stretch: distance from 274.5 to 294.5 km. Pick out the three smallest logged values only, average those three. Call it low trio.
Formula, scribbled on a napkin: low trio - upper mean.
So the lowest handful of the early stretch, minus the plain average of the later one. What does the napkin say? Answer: -0.29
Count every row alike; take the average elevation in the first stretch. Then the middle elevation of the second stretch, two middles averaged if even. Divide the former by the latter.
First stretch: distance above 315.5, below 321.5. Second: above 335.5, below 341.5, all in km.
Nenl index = 0.96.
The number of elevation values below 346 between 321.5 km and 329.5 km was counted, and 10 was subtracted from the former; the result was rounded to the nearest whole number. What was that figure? -10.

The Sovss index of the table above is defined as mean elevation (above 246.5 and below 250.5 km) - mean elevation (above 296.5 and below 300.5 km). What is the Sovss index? 84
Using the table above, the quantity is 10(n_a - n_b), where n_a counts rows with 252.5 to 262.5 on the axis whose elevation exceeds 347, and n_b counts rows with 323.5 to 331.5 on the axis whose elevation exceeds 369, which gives 70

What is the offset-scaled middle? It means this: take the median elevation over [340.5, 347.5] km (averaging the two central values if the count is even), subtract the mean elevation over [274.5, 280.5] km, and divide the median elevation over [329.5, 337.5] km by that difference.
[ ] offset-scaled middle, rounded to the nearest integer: 96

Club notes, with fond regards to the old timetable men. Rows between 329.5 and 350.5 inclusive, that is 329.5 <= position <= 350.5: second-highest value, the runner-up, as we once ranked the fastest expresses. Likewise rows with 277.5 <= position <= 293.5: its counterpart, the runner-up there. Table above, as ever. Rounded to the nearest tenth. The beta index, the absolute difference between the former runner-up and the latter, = 25.7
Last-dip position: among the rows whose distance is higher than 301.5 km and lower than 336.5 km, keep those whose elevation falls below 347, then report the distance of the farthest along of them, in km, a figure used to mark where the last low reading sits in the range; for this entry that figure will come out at 332.0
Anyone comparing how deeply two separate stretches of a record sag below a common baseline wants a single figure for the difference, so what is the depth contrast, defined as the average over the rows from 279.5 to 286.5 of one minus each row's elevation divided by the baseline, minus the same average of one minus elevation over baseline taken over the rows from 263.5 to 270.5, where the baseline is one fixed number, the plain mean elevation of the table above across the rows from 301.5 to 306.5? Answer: 0.10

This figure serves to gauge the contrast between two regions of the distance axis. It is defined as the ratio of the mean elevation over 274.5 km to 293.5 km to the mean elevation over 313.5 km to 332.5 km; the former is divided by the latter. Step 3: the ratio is 0.89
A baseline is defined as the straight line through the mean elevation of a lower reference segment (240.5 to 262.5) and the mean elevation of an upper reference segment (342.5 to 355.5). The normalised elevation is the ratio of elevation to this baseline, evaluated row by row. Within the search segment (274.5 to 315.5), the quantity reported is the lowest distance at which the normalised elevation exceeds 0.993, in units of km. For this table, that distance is 276.0 km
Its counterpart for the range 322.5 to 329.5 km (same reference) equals 324.0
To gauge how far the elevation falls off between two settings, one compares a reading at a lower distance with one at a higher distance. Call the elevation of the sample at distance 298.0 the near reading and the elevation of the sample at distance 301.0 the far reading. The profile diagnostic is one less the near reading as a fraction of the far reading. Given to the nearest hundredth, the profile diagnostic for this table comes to 0.12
